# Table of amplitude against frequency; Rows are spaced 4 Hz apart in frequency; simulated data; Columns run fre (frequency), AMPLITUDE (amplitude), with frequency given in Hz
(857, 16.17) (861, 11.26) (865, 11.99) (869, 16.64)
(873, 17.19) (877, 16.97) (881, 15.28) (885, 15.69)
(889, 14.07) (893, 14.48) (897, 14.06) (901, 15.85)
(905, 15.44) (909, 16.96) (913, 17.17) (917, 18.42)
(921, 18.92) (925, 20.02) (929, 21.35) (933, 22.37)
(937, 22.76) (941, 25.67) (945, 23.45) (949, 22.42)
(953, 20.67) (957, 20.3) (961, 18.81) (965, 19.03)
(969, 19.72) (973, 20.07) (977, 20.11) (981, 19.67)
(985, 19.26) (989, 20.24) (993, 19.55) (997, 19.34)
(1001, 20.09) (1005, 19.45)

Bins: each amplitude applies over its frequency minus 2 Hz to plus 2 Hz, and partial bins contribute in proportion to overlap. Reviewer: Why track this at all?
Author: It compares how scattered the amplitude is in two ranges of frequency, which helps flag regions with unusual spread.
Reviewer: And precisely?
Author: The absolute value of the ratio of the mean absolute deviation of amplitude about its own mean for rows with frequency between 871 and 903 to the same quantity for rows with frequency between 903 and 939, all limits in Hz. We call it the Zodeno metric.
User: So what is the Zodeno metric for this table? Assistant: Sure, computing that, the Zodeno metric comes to 0.5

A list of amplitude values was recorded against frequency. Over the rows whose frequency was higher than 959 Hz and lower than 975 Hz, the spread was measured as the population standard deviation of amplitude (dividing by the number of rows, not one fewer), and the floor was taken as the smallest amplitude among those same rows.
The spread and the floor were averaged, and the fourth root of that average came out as 1.76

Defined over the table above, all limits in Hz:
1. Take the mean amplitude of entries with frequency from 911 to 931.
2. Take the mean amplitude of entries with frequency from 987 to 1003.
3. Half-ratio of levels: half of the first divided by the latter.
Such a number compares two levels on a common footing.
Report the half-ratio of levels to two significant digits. 0.48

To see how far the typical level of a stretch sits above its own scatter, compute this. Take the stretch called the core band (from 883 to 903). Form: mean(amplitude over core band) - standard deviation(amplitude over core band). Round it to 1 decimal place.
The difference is 14.0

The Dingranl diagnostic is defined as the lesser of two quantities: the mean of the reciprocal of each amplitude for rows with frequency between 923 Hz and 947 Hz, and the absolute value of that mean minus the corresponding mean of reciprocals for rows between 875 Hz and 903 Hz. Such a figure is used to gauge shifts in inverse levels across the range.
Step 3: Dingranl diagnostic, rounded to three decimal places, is 0.022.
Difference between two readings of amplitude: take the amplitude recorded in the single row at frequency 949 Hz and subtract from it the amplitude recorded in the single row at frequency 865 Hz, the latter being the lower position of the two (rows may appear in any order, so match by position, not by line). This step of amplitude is 10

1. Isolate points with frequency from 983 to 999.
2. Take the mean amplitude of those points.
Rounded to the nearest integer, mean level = 20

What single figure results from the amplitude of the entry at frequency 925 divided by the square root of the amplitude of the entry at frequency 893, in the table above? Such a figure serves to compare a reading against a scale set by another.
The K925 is 5.3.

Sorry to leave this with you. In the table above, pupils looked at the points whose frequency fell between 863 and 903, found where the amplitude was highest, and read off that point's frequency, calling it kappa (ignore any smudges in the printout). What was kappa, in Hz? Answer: 873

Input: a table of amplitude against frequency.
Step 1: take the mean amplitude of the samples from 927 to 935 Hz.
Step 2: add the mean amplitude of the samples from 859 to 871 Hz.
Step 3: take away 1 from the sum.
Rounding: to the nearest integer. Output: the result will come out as 34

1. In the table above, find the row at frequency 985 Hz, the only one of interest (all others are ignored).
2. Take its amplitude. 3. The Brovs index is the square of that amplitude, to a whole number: 371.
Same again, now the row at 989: 410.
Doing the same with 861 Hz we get 127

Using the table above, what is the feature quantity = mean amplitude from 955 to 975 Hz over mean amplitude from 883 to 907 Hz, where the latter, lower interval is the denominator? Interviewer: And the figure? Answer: 1.31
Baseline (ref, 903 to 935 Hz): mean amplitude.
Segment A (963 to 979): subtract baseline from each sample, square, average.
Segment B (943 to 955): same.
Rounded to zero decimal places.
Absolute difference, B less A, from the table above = 12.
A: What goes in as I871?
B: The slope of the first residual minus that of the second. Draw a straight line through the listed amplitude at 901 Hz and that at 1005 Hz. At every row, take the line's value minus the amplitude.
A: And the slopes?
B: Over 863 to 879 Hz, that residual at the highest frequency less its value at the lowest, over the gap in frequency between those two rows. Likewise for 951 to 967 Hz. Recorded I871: -0.55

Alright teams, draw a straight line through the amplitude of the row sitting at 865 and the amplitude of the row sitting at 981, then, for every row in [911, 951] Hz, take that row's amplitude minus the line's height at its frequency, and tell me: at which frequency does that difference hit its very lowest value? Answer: 913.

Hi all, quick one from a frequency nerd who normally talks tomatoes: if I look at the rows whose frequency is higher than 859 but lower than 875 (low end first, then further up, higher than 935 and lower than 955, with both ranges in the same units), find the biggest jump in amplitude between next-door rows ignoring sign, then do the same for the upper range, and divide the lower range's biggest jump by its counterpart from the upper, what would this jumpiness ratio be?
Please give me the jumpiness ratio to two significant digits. 1.6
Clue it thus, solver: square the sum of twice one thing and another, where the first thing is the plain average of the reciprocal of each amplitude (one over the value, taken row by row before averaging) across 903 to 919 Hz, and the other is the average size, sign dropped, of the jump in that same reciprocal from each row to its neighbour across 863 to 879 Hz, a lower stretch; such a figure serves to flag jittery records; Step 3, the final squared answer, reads 0.016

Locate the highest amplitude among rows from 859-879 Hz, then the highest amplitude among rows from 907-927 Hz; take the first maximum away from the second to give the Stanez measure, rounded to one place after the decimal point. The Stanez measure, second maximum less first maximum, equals 2.8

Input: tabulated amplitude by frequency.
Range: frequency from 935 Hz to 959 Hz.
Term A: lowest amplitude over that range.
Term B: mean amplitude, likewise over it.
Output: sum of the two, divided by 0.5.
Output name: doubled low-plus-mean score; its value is 86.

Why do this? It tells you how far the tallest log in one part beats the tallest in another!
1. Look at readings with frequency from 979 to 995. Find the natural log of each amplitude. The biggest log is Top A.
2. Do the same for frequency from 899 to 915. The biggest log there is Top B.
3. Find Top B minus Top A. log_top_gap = -0.16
